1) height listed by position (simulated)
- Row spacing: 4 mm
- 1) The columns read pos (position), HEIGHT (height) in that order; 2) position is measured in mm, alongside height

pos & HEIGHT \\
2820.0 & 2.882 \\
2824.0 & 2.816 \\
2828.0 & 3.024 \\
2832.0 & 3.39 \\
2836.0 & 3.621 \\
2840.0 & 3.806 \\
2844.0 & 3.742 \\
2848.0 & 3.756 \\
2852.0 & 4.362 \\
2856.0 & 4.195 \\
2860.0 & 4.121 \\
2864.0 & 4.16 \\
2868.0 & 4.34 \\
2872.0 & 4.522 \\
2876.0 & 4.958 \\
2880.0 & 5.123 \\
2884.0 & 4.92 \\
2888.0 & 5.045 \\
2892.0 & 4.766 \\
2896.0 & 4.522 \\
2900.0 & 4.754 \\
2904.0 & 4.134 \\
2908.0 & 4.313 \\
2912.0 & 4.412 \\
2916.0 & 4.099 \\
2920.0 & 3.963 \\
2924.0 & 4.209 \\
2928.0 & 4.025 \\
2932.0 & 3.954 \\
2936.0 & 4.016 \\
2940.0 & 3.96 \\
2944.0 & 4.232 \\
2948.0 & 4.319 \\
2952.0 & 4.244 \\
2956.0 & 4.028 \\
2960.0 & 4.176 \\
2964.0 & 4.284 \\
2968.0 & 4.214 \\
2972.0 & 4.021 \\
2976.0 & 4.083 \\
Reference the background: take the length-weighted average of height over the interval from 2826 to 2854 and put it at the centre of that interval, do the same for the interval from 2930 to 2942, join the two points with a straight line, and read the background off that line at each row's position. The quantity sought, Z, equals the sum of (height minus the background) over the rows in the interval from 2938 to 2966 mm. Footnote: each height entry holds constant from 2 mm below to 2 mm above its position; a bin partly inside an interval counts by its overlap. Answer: 1.1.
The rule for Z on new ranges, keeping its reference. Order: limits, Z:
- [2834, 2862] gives 1.7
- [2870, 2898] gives 7.2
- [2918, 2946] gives 0.6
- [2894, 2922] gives 3.0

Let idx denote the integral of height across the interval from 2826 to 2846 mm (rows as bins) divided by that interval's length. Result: 3.52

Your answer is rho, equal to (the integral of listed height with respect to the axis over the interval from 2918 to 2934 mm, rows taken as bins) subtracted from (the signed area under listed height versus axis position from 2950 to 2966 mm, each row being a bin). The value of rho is 2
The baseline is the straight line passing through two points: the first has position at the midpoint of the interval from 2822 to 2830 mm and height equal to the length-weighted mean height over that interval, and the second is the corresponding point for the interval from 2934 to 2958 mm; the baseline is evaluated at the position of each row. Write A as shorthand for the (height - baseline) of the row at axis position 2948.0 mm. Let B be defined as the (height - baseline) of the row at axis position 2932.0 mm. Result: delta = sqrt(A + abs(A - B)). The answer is 0.6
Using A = 0.17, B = -0.04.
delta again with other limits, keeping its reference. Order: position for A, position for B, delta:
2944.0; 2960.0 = 0.6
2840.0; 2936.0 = 1.2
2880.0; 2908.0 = 1.7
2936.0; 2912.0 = 0.8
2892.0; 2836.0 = 1.3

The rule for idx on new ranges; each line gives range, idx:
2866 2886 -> 4.77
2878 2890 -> 5.03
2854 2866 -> 4.16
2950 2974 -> 4.16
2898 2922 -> 4.28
